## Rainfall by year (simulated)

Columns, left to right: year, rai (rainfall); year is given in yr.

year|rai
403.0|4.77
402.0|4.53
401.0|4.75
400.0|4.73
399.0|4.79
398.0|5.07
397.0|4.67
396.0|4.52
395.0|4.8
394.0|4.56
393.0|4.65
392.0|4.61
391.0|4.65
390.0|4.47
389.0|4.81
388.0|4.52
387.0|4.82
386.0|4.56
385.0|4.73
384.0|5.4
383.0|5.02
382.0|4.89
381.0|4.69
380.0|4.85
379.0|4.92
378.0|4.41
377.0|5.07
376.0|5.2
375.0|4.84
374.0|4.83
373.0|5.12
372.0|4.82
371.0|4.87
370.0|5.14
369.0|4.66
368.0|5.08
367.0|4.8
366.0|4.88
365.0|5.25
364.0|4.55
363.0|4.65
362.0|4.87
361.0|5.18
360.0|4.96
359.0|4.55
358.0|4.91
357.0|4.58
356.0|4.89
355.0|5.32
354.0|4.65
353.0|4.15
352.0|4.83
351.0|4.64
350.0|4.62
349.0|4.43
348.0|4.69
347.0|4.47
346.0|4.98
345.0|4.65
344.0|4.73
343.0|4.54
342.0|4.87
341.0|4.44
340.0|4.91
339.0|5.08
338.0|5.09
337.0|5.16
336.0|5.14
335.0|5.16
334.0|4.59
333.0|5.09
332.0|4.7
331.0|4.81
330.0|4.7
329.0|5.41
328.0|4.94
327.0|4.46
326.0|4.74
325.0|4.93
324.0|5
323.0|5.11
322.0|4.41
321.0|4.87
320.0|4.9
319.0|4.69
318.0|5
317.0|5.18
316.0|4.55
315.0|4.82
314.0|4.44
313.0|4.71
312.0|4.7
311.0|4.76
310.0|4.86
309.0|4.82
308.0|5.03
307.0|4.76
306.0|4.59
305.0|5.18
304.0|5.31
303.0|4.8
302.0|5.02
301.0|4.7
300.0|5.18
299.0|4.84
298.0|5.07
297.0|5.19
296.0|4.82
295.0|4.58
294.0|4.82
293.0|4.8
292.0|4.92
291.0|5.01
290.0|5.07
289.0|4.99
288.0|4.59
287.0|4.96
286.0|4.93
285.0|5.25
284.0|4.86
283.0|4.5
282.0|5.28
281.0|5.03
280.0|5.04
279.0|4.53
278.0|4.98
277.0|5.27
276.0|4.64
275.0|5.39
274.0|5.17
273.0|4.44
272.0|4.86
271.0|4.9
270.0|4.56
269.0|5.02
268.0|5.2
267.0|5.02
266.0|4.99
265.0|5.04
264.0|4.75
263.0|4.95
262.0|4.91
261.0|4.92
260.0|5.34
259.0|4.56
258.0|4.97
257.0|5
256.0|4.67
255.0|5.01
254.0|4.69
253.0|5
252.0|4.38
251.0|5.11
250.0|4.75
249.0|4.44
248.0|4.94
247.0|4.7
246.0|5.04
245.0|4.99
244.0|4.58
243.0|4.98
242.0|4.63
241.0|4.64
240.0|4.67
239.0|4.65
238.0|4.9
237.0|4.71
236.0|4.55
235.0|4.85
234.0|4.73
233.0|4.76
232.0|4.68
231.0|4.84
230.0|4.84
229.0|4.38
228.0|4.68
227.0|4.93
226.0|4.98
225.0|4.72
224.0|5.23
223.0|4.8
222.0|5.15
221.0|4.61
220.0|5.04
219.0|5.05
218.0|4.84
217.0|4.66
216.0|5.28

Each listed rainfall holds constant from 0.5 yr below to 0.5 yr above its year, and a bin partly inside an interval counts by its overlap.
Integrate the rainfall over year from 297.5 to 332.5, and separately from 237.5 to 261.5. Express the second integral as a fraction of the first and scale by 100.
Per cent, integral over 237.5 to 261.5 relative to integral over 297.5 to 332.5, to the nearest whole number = 68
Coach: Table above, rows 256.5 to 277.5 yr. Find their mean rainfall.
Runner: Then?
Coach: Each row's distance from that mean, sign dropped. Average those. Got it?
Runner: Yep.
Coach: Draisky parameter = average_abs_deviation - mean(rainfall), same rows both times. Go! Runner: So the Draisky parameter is -4.76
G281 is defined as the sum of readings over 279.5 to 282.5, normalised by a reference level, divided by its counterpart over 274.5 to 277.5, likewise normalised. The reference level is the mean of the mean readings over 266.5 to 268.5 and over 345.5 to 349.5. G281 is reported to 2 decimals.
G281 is 1.00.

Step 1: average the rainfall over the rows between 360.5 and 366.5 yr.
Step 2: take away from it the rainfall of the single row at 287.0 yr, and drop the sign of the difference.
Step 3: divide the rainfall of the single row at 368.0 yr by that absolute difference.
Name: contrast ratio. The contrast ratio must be 80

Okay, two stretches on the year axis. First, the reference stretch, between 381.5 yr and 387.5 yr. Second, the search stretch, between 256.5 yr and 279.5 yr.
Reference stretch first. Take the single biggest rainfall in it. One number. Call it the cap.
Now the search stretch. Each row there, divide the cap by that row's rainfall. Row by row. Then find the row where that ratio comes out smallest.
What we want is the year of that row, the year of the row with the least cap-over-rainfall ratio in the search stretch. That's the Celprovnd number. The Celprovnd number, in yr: 275.0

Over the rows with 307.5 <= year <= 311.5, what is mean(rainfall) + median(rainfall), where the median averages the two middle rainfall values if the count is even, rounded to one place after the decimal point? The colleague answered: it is 9.7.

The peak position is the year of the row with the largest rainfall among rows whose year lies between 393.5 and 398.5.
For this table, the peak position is 398.0 yr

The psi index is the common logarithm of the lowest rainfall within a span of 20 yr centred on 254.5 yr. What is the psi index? 0.641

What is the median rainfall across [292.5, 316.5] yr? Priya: 4.82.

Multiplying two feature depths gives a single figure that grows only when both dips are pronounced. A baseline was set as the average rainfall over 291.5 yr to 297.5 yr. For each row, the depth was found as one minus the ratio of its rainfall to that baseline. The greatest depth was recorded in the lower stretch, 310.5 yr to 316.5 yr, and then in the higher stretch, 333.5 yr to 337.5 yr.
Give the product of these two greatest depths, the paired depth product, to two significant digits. 0.0047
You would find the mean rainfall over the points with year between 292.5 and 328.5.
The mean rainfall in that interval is 4.85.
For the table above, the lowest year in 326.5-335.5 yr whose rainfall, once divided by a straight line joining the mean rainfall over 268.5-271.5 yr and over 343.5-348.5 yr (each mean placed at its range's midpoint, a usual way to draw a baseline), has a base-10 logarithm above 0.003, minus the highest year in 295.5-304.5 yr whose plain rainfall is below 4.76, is 27 yr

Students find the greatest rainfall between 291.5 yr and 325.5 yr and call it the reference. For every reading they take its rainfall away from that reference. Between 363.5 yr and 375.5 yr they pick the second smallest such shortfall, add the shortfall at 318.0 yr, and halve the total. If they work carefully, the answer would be 0.24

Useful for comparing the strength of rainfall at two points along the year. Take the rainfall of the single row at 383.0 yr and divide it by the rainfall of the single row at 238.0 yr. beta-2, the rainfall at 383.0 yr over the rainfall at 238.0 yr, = 1.02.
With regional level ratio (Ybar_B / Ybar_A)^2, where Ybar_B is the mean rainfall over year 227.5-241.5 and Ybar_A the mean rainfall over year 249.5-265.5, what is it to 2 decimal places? 0.93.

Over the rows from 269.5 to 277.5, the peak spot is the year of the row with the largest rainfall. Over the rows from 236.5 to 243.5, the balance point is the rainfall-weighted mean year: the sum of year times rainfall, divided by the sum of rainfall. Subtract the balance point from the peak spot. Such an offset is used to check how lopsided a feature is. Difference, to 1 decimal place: 35.0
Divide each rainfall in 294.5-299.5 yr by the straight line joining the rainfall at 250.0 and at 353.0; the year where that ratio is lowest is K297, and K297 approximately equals 295.0 yr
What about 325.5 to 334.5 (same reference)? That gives 327.0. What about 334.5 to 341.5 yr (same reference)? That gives 341.0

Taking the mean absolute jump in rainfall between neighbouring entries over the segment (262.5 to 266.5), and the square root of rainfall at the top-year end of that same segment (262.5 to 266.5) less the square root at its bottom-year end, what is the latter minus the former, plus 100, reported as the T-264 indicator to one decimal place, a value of 99.8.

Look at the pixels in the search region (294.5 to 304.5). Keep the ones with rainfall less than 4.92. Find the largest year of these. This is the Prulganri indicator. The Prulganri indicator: 303.0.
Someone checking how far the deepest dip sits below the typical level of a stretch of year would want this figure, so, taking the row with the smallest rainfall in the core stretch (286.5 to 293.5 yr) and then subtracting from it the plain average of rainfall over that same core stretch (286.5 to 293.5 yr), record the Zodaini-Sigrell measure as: -0.316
